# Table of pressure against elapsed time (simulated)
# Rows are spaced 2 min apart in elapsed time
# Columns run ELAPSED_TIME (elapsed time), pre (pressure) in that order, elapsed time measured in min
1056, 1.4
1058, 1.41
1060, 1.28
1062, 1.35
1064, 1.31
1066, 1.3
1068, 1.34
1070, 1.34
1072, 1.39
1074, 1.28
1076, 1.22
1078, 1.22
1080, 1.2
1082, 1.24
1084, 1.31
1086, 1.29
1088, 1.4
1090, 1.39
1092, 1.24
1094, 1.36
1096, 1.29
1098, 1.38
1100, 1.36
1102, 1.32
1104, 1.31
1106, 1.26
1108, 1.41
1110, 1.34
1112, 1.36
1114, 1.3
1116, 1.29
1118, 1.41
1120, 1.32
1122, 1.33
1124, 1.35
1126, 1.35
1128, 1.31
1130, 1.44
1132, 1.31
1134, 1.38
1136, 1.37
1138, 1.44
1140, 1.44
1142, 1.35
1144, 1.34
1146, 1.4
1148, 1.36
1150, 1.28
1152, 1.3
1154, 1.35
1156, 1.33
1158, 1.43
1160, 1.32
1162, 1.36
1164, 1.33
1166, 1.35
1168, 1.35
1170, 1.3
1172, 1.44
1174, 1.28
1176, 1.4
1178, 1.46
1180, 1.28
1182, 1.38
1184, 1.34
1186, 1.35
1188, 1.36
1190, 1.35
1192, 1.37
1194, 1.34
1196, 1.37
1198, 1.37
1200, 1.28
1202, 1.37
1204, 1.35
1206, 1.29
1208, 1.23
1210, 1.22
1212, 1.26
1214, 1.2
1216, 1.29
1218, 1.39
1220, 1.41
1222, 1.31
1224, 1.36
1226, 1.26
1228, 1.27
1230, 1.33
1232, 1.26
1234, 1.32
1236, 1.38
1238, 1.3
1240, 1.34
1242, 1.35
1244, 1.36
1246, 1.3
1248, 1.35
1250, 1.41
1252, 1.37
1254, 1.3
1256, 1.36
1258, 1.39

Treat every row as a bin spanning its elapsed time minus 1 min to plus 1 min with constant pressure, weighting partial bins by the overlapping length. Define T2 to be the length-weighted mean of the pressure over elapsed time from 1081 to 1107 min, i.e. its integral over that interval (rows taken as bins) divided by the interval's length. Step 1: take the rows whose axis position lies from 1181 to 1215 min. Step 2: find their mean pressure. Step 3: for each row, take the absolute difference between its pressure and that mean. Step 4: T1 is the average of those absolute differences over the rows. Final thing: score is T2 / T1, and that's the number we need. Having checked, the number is 26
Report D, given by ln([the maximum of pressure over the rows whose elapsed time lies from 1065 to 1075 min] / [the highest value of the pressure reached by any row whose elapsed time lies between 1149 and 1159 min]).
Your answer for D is -0.028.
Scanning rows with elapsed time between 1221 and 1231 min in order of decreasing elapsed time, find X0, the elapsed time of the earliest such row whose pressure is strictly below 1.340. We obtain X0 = 1230 min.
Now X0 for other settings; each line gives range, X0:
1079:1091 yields 1086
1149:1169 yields 1164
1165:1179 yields 1174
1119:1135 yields 1132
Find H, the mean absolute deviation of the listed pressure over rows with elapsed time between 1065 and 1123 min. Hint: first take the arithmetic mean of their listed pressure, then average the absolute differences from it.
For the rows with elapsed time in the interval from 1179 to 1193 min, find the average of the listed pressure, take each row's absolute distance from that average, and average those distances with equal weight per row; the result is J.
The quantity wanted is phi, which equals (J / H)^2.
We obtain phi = 0.2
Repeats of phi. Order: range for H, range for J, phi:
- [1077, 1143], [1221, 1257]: 0.5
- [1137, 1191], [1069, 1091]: 2.5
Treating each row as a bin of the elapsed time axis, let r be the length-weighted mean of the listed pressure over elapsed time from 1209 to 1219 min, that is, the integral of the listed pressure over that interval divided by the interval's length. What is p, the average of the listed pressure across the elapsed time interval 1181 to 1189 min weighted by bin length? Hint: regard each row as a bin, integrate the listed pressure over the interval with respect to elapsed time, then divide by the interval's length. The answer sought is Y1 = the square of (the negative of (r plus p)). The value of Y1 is 6.91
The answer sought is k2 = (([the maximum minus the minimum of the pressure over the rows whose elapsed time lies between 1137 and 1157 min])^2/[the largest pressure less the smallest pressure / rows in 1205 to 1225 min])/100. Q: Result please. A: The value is 0.0012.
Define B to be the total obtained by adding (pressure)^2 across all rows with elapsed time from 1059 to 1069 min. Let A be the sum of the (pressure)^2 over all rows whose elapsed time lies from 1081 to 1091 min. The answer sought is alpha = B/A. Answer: 0.98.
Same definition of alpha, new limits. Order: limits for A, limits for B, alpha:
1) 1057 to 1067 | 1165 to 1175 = 1.02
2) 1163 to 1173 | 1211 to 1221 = 0.94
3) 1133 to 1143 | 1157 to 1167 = 0.95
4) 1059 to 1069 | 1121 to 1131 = 1.06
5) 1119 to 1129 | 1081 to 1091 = 0.99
